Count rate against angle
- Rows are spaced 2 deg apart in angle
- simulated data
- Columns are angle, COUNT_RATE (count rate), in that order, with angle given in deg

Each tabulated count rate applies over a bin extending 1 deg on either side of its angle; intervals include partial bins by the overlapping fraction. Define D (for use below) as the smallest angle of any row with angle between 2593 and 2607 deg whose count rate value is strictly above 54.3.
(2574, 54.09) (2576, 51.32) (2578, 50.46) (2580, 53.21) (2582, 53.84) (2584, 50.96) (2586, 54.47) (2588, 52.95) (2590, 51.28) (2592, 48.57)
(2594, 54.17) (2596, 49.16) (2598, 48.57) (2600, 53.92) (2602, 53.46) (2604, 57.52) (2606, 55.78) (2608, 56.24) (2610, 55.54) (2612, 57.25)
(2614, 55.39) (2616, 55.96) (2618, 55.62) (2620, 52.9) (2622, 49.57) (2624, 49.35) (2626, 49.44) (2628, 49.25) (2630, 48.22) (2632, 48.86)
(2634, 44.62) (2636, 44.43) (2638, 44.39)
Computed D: 2604 deg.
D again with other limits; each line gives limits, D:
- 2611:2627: 2612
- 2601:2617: 2604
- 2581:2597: 2586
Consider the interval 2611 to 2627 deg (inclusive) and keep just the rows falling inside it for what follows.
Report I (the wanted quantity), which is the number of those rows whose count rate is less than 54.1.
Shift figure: 4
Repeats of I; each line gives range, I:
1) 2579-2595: 6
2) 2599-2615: 2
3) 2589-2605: 6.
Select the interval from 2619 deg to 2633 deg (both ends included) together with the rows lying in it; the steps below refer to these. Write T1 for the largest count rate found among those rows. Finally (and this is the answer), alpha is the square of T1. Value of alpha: 2798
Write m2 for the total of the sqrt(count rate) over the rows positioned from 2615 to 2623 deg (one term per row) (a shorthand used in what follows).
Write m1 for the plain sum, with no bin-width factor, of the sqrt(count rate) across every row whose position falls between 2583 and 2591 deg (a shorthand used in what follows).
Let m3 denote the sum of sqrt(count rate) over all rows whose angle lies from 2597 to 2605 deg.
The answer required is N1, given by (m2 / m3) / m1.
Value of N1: 0.0346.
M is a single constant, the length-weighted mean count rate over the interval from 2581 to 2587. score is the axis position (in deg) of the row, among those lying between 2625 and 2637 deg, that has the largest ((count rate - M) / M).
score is 2626 deg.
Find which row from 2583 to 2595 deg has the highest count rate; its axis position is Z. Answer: 2586 deg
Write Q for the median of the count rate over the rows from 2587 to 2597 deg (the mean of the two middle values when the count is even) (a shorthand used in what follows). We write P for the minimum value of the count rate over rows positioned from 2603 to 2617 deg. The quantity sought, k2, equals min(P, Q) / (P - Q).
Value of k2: 12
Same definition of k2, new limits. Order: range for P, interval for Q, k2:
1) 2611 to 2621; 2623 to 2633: 13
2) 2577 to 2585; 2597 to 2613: -10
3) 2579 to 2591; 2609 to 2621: -11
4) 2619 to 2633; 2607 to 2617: -6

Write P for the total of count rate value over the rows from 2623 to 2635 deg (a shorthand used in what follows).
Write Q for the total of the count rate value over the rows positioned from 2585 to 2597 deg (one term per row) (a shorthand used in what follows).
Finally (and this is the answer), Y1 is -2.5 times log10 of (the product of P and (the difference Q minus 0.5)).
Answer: -12.38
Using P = 290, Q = 311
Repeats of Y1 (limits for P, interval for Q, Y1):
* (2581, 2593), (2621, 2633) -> -12.41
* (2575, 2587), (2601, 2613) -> -12.56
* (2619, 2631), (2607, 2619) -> -12.50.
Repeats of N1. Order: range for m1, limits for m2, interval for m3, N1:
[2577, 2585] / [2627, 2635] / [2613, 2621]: 0.0323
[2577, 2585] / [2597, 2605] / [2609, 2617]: 0.0338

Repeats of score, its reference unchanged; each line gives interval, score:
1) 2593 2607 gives 2604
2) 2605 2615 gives 2612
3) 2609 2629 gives 2612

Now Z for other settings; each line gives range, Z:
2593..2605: 2604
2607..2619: 2612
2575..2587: 2586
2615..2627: 2616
